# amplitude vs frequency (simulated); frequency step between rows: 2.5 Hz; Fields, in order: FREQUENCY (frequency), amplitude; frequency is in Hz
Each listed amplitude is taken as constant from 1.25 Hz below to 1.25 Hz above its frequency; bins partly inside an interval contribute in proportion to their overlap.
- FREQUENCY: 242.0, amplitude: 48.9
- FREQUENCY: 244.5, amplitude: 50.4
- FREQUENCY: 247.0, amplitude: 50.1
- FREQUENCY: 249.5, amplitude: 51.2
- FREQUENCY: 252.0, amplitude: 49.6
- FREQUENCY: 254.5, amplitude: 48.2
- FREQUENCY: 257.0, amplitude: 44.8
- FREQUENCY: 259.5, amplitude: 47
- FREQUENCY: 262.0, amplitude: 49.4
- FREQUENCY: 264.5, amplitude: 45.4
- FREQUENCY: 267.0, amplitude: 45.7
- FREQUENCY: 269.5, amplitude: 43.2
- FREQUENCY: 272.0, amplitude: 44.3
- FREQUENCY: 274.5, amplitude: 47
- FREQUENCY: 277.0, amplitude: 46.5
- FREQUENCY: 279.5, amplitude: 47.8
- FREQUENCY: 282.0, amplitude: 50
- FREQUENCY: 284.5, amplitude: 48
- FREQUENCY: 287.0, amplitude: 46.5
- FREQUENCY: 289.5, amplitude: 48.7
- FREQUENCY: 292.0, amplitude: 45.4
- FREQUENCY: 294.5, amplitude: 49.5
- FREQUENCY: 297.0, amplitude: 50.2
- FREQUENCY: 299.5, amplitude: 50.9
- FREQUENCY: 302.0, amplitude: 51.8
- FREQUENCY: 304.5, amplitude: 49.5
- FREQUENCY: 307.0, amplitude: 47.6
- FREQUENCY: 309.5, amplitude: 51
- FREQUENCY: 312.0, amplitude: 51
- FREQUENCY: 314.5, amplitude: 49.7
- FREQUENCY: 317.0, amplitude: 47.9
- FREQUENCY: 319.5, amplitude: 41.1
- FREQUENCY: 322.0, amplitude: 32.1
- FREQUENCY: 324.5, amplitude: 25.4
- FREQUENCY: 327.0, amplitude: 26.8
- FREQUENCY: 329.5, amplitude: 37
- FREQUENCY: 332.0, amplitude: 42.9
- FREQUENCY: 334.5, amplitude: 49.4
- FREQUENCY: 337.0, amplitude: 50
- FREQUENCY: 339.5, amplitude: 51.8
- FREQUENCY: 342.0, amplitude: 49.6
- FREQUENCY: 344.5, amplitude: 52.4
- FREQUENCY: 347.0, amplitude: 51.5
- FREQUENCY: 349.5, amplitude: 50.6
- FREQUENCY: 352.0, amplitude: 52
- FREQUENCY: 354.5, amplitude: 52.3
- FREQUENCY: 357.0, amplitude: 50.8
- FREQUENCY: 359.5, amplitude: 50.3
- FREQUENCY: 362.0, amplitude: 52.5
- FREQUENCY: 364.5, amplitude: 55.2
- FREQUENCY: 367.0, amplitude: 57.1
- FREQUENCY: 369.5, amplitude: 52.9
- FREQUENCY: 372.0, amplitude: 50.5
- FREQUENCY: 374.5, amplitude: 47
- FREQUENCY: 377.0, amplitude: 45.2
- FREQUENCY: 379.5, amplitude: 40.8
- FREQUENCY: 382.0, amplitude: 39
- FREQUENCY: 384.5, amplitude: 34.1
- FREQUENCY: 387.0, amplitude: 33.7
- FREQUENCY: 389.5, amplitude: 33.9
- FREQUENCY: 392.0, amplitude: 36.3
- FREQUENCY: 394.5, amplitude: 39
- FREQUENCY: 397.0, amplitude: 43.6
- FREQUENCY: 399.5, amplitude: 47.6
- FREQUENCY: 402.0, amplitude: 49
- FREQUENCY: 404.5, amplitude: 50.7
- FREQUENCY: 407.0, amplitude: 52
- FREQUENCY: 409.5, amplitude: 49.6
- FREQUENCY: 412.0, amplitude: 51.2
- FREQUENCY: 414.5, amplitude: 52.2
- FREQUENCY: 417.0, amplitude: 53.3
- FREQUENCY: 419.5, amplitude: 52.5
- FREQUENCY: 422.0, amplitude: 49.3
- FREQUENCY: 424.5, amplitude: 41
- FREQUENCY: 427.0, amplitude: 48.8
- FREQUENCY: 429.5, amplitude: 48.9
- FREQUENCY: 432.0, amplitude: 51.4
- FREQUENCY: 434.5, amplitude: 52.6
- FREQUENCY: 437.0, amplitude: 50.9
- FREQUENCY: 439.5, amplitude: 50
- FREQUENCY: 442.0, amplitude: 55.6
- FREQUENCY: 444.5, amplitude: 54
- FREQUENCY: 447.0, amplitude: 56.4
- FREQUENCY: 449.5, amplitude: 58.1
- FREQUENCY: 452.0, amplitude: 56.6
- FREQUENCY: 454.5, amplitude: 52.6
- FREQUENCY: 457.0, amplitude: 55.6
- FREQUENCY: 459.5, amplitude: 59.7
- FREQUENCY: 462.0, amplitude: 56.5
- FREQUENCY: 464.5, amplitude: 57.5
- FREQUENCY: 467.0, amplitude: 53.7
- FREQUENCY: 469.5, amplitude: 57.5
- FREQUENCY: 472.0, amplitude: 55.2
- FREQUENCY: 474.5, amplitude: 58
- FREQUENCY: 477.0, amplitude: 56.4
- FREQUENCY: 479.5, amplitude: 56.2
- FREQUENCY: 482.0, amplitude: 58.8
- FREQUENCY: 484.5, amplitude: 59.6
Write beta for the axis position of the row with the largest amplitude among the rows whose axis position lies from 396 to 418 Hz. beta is 417.0 Hz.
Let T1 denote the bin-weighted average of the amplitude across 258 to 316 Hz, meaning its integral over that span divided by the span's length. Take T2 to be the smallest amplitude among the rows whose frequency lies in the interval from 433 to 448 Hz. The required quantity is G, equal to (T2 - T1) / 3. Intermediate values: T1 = 48.1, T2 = 50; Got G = 0.6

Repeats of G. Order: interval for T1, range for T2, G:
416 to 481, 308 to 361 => -9.5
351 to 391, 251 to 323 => -4.8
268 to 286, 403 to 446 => -1.9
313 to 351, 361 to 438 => -3.4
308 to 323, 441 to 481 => 2.3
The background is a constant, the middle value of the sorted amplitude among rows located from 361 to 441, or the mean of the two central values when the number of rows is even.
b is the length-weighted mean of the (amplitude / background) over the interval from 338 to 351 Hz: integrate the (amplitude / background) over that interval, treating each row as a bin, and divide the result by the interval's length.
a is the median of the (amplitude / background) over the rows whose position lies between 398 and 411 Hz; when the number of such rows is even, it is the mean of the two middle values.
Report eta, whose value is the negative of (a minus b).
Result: 0.03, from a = 1.00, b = 1.03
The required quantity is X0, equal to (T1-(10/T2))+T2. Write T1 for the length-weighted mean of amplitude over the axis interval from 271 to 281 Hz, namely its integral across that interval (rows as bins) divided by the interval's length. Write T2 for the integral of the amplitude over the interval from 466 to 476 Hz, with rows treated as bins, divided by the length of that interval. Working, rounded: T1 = 46.5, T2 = 56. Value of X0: 103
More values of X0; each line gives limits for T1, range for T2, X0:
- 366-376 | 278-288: 99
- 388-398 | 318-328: 70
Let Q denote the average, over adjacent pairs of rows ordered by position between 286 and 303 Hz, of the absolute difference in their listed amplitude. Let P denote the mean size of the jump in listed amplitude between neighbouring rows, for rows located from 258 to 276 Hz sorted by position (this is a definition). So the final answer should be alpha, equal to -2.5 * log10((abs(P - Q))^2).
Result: 3.7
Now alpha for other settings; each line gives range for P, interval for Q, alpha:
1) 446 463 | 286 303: 0.1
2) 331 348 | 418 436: -0.7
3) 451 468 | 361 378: 1.8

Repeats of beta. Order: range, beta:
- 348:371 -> 367.0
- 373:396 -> 374.5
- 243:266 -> 249.5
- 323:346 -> 344.5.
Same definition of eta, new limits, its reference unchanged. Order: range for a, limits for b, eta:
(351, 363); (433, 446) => 0.01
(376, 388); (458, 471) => 0.36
